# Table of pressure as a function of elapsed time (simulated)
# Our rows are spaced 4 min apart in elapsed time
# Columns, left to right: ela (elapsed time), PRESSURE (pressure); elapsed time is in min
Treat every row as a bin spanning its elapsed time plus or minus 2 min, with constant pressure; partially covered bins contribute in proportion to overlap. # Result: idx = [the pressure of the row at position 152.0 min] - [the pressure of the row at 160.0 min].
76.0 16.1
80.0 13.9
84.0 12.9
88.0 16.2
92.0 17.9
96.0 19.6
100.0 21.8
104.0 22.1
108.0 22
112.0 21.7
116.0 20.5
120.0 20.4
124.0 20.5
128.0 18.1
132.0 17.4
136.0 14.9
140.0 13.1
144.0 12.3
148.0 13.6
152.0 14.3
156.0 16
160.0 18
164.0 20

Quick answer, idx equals -3.7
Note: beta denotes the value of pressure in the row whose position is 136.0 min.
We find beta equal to 14.9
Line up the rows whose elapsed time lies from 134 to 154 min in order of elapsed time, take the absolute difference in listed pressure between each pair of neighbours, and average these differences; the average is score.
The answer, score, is 1.15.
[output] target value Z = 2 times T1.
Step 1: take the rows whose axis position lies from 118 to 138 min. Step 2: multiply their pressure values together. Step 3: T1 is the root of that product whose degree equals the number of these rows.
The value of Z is 36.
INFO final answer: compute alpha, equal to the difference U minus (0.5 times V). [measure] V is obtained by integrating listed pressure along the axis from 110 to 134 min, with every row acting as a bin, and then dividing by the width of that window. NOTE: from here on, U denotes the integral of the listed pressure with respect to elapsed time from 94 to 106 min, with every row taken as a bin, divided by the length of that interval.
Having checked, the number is 11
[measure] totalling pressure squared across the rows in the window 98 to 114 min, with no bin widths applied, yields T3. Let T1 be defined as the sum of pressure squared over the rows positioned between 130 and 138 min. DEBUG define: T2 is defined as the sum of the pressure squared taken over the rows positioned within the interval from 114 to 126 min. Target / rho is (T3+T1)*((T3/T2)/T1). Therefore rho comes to 7.1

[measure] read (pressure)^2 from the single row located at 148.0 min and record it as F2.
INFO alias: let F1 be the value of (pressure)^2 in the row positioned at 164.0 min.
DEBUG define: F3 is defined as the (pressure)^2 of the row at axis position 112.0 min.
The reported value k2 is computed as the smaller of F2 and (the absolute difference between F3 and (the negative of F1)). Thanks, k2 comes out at 185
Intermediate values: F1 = 400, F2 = 185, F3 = 471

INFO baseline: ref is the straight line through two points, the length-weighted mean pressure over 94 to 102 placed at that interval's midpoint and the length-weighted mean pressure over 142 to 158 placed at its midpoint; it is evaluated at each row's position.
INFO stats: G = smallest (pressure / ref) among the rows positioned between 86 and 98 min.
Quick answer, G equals 0.7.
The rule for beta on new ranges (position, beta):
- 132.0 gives 17.4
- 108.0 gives 22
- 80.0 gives 13.9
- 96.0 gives 19.6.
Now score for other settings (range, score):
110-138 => 1.17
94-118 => 0.82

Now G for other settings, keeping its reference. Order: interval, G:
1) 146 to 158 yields 1.0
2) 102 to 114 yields 1.1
